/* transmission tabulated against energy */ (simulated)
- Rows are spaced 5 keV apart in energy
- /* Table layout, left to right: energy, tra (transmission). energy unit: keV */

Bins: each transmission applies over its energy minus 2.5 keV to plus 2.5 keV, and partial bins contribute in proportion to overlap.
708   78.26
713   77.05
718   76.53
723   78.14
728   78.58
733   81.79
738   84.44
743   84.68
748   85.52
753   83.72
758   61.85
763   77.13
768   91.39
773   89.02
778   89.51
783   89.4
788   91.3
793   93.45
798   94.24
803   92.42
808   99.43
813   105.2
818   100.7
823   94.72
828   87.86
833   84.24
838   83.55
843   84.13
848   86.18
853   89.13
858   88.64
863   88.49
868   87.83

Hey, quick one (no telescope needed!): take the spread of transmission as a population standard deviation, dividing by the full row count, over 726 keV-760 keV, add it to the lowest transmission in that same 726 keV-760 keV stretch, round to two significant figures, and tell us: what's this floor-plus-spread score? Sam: 70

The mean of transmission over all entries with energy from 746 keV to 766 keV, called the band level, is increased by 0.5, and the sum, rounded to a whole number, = 78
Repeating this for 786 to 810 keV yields 95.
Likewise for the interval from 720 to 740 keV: 81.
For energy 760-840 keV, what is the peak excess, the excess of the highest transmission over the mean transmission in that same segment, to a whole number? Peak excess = 14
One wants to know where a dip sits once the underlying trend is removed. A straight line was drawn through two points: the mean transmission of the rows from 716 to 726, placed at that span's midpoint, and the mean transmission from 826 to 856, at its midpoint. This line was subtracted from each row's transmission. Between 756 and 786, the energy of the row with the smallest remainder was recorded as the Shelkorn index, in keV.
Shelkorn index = 758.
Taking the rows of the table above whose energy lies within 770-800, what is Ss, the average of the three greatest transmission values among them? 93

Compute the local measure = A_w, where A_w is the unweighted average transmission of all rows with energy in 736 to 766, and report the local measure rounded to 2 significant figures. 80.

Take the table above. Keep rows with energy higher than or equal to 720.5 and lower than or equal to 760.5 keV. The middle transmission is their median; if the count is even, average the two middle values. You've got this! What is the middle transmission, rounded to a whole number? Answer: 83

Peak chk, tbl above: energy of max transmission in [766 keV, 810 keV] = 808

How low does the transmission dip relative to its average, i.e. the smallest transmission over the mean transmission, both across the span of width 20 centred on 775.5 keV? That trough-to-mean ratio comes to 0.99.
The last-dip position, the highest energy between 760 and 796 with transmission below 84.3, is 763 keV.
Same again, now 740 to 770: 763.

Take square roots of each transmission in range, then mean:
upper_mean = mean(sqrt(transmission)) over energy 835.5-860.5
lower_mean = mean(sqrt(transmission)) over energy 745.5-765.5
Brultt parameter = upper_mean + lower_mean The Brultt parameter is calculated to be 18.1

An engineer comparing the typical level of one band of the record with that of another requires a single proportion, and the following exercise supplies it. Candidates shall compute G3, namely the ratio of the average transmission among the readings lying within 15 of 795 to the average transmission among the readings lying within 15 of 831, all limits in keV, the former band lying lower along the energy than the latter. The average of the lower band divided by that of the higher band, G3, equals 1.05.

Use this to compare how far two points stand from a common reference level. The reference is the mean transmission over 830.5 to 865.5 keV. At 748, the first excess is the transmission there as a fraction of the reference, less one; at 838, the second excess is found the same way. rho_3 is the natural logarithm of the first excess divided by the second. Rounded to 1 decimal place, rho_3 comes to -1.2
